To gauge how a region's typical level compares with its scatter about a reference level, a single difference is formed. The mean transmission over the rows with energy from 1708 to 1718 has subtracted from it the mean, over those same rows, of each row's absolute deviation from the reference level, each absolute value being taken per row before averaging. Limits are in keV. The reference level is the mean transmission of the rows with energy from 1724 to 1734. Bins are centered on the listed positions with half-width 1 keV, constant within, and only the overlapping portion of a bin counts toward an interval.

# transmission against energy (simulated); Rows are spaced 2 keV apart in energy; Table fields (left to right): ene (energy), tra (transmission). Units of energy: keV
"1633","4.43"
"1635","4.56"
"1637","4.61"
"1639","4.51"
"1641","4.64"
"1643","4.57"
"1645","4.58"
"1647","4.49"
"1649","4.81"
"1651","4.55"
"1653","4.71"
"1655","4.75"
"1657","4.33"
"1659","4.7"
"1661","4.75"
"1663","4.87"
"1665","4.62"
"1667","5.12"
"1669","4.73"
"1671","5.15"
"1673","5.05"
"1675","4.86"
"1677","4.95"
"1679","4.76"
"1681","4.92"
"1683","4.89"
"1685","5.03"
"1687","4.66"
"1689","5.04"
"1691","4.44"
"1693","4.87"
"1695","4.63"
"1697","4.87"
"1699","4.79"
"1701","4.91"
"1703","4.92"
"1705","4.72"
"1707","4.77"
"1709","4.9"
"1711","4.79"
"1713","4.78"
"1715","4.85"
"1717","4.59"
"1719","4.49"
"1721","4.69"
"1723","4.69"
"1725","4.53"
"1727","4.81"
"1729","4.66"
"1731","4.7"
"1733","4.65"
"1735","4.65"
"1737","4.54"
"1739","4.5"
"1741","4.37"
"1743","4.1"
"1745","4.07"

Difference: 4.64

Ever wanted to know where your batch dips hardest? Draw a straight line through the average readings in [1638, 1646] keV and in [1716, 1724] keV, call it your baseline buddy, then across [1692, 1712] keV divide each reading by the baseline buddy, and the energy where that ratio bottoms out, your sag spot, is 1695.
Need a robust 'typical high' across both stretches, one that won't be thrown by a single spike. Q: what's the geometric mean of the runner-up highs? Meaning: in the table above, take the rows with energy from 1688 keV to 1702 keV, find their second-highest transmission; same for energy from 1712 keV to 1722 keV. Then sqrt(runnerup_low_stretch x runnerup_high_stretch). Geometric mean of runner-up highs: 4.84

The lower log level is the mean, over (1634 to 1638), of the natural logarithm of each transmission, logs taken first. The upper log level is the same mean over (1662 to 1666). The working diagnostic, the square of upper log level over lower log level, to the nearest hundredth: 1.05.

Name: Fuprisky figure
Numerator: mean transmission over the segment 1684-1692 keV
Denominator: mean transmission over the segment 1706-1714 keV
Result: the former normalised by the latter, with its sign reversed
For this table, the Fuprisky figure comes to -1.00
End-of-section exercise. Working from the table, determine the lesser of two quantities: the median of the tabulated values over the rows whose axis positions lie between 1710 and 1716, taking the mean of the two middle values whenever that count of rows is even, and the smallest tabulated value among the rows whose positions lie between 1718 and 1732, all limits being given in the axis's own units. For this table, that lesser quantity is 4.49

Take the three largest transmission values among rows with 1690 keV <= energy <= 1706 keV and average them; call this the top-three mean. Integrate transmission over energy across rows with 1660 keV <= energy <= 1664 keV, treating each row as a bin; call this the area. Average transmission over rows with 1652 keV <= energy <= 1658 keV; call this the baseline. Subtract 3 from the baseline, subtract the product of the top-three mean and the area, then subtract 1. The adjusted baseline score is -94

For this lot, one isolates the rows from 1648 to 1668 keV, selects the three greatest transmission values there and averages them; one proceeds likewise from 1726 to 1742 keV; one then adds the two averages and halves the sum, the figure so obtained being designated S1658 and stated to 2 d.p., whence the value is 4.83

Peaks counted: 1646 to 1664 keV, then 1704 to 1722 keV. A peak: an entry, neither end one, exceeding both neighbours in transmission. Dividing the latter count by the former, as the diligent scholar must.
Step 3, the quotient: 1.0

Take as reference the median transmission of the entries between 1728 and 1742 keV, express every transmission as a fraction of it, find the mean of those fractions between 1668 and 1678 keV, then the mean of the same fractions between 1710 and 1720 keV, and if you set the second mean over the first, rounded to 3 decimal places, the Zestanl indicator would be 0.950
